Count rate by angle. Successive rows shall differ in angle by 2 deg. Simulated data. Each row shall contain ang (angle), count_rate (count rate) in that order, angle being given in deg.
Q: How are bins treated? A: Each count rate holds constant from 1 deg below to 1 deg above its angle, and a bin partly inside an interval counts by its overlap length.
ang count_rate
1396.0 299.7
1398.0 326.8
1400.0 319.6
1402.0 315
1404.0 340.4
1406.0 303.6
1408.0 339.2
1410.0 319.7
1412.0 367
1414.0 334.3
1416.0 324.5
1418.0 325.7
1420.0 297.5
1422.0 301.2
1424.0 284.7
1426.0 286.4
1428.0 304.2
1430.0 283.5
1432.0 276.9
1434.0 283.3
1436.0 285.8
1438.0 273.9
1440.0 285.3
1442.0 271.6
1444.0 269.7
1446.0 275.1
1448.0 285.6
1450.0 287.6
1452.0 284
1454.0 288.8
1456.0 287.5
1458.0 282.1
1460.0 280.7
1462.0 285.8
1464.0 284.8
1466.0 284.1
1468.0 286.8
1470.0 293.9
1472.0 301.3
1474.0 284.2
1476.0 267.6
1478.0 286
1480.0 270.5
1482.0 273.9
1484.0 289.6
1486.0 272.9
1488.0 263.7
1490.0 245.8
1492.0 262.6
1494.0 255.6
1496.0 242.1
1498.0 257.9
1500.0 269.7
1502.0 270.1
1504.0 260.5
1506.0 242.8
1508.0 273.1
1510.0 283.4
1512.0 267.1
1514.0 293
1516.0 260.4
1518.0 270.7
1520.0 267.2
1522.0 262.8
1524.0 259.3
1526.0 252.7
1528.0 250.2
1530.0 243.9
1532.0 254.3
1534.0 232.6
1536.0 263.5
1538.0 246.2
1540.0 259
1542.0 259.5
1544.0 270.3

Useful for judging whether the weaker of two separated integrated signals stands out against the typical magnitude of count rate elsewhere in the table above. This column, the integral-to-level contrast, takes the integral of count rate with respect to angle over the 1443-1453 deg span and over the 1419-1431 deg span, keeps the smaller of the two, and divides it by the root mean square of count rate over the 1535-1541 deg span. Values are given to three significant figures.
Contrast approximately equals 10.9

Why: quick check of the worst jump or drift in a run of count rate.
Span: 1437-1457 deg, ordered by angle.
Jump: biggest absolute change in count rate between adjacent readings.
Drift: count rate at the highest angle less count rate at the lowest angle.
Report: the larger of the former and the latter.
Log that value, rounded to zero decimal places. 14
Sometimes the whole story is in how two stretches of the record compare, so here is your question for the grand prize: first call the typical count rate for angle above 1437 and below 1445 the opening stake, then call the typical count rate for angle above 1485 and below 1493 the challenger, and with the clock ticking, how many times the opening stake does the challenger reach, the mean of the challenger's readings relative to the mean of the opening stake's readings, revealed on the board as 0.95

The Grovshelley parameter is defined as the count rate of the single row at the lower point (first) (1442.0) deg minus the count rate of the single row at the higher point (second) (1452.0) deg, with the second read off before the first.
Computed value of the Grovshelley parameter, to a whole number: -12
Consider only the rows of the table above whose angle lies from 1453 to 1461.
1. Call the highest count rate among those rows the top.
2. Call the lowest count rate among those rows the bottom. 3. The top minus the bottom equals 8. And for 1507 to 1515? 26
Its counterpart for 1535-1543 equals 17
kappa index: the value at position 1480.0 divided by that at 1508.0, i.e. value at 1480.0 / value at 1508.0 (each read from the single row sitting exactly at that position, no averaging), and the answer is 0.99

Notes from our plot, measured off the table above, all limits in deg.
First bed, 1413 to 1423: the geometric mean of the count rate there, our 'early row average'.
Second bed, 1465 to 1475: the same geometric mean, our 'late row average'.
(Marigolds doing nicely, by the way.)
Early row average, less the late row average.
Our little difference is 26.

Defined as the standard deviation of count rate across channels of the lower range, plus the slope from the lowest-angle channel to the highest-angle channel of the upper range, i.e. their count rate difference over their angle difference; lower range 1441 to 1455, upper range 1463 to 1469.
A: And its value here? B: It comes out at 8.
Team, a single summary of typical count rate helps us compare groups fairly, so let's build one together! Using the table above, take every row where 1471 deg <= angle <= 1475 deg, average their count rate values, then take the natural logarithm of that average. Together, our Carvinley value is 5.68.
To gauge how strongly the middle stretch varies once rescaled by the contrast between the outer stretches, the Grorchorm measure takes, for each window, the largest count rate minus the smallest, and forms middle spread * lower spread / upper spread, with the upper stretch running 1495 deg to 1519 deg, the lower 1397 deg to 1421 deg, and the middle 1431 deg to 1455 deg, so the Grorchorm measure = 26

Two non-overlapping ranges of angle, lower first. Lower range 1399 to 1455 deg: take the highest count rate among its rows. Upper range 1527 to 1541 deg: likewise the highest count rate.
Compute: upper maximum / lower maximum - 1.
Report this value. -0.28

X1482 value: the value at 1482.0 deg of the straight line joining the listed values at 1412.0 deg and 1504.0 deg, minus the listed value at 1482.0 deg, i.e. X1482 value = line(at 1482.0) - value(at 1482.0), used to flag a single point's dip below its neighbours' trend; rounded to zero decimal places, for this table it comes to 12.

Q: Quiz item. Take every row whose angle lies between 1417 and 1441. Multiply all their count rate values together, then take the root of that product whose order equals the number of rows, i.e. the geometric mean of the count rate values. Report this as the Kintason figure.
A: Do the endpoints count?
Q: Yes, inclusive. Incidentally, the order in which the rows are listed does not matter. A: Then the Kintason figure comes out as 290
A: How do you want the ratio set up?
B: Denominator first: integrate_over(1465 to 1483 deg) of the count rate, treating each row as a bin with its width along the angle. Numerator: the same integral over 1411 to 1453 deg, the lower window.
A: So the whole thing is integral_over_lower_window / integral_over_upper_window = 2.4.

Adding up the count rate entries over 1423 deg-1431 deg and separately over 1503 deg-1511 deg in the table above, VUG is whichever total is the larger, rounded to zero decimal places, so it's 1159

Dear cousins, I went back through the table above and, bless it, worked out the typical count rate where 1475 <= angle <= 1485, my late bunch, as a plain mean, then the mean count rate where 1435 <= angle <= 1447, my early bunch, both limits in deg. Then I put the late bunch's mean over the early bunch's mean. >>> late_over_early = 1.002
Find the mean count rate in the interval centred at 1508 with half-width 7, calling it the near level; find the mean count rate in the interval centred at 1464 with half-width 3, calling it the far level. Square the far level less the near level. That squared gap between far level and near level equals 222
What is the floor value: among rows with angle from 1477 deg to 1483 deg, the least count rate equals 270.5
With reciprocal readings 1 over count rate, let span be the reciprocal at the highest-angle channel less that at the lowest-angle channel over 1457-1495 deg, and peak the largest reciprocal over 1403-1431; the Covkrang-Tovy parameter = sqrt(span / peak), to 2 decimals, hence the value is 0.32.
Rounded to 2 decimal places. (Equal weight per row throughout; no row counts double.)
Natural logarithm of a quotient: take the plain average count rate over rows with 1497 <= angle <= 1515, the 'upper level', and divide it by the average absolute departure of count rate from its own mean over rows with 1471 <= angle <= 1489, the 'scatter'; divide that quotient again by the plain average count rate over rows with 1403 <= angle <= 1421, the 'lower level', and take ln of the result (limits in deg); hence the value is -2.52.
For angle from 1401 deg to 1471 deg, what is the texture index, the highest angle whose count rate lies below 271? 1444.0 deg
